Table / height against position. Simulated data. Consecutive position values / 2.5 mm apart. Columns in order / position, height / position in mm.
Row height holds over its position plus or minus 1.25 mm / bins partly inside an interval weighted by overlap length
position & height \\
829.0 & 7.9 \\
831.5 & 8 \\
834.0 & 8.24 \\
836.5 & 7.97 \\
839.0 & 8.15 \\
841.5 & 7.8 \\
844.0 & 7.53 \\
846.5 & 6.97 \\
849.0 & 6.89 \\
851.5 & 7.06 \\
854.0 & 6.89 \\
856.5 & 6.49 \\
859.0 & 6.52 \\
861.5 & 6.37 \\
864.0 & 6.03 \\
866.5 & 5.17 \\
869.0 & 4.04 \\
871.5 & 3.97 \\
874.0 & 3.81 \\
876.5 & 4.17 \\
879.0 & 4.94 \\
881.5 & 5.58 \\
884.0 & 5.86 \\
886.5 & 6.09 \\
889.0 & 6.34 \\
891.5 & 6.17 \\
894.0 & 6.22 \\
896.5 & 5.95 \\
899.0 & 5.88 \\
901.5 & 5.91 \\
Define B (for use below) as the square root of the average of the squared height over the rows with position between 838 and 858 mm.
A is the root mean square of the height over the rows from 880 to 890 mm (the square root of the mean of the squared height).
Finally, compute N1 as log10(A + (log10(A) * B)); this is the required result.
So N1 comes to 1.06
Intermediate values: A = 6.0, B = 7.24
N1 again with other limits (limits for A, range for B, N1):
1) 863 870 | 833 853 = 1.02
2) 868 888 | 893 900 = 0.96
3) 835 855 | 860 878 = 1.07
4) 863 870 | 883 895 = 0.98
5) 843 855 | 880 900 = 1.09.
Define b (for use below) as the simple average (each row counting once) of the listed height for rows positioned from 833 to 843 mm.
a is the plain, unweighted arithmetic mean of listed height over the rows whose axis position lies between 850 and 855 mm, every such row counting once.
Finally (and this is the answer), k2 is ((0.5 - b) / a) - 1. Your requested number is -2.08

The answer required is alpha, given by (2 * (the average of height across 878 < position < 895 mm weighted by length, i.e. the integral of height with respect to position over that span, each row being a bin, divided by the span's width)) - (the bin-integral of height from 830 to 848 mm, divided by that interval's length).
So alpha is 4.0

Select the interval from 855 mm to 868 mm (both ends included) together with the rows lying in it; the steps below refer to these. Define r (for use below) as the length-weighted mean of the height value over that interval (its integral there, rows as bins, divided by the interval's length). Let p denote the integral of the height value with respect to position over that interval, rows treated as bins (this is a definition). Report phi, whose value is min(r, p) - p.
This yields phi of -73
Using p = 79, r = 6.1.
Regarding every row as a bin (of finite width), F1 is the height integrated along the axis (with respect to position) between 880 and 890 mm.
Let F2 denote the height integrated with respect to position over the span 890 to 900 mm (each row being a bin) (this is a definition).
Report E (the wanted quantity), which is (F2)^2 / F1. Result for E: 62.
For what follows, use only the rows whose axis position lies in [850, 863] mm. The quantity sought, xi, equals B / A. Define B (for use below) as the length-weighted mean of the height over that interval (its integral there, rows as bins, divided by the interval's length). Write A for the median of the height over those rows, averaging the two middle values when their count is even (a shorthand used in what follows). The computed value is 1.02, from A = 6.5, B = 6.7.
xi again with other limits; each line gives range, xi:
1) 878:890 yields 0.98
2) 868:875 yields 0.99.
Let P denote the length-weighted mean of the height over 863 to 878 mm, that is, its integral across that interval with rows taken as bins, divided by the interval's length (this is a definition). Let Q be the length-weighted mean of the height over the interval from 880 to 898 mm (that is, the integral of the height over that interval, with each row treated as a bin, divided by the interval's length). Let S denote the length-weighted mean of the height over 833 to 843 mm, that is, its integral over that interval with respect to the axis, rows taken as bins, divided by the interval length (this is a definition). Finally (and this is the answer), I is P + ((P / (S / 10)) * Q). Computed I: 38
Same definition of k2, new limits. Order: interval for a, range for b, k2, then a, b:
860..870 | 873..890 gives -1.88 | 5.4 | 5.3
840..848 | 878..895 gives -1.72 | 7.4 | 5.9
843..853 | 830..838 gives -2.06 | 7.1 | 8.1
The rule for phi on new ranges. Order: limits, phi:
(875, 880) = -18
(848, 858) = -61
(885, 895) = -56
